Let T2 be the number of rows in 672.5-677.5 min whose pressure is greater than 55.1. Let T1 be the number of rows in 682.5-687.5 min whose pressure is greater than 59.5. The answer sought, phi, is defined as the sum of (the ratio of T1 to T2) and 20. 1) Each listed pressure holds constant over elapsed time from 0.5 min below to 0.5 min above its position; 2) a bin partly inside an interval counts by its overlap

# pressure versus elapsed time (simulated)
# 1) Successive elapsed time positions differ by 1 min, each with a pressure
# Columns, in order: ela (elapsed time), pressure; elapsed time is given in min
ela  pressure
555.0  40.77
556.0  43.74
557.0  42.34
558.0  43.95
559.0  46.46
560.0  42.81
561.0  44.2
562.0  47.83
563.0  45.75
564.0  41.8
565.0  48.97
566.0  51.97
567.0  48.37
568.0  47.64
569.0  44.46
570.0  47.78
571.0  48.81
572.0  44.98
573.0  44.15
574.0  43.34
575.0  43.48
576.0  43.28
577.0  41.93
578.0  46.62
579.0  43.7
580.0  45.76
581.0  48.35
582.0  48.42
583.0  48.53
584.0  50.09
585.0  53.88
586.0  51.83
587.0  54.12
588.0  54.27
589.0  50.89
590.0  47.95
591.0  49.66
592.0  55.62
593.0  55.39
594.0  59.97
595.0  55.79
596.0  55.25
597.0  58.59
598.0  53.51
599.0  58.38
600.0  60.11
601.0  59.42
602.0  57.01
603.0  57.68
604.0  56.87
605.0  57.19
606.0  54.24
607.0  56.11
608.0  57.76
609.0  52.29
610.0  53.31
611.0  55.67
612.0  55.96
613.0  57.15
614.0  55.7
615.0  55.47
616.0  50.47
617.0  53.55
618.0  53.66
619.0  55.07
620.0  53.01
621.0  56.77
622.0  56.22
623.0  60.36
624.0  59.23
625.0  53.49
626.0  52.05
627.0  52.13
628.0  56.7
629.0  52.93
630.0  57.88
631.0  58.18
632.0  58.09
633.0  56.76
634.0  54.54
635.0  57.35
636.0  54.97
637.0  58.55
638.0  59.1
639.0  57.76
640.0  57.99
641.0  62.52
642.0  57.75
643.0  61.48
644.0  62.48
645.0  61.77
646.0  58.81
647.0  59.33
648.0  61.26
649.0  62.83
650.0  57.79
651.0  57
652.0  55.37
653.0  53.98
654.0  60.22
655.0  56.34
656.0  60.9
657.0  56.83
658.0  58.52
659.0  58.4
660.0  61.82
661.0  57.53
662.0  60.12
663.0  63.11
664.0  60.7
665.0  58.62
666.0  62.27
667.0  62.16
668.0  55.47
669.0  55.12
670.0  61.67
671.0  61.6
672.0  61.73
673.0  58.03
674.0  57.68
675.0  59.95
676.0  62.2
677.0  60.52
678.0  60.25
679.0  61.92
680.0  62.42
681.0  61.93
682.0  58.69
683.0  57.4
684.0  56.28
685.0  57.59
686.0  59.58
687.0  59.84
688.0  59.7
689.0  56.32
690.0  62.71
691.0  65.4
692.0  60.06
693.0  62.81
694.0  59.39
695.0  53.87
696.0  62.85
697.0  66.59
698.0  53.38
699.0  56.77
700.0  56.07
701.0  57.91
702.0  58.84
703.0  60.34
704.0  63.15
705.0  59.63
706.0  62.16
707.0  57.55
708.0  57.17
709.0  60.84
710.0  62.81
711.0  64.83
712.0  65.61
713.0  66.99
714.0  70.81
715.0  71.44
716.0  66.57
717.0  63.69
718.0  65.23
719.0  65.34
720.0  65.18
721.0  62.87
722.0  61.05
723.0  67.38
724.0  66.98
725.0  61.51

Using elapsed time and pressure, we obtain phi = 20.4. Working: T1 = 2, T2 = 5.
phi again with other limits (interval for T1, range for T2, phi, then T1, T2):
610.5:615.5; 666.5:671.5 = 20.0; 0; 5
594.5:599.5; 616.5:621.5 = 20.0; 0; 1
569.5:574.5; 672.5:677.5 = 20.0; 0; 5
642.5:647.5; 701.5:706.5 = 20.6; 3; 5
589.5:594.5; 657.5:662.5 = 20.2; 1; 5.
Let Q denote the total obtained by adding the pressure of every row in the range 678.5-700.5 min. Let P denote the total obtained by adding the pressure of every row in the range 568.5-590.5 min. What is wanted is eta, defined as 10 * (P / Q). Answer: 8.0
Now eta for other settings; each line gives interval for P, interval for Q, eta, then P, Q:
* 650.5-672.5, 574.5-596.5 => 11.8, 1299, 1105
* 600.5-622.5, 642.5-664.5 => 9.3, 1221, 1307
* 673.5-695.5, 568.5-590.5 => 12.6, 1317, 1047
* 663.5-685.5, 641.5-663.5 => 10.1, 1314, 1304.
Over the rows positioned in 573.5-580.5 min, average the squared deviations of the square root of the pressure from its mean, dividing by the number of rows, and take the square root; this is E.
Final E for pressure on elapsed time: 0.11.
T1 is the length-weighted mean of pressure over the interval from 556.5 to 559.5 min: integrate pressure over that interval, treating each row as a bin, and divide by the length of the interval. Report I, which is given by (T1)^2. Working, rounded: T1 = 44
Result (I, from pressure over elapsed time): 1958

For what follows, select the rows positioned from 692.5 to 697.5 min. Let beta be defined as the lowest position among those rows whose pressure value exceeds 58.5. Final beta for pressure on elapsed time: 693.0 min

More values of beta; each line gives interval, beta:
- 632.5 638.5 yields 637.0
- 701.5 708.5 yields 702.0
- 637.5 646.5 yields 638.0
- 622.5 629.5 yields 623.0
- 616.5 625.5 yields 623.0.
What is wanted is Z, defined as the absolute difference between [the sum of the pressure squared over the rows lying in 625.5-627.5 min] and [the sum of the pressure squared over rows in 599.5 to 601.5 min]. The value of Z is 1717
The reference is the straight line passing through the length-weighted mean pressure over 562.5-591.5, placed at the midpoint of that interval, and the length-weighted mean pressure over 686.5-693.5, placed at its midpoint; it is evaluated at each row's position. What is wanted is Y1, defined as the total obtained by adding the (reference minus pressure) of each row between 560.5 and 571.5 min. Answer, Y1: -8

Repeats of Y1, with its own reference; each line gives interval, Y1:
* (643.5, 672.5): -65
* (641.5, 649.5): -40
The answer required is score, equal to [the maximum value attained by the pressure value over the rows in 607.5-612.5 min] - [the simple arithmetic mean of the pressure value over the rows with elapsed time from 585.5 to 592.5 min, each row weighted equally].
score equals 6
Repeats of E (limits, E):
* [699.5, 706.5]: 0.15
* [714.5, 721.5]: 0.16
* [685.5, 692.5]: 0.17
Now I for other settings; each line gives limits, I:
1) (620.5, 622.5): 3192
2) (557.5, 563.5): 2040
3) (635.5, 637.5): 3222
